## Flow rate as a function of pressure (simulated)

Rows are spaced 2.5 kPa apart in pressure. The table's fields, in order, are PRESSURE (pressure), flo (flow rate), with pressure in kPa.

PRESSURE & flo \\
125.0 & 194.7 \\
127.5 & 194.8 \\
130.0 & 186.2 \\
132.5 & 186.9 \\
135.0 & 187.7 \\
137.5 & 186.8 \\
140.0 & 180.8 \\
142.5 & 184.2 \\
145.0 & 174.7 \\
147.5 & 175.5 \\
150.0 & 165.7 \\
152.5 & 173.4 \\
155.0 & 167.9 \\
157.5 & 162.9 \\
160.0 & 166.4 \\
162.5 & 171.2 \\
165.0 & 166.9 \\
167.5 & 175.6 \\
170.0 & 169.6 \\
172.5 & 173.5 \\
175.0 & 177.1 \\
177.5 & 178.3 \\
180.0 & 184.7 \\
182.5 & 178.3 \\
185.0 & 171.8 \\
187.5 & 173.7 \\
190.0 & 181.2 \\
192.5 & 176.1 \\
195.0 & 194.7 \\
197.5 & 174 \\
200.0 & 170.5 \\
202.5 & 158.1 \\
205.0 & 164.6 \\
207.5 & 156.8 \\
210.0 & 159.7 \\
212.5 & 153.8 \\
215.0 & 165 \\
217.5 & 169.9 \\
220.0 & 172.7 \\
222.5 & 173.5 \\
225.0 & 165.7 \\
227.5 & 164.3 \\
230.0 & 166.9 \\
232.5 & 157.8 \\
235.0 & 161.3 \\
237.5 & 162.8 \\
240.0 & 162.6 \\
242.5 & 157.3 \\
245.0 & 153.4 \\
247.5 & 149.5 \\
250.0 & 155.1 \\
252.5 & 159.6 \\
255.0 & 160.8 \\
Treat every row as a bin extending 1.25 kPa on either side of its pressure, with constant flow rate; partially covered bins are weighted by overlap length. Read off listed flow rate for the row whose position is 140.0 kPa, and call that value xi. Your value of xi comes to 180.8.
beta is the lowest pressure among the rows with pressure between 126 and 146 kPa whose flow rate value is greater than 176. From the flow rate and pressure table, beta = 127.5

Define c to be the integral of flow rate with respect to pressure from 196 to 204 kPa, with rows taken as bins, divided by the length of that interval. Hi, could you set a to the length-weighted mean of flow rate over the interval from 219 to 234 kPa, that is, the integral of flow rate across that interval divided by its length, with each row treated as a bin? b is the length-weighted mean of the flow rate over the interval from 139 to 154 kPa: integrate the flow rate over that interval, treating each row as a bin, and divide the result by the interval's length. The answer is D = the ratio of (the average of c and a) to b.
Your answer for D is 0.95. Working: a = 167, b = 176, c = 168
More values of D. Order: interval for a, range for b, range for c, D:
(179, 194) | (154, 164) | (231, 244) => 1.01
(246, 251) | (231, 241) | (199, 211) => 0.97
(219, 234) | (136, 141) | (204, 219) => 0.89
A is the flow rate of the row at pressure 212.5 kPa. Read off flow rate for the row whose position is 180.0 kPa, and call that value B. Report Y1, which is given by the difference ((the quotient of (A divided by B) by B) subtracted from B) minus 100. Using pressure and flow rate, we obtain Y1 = 85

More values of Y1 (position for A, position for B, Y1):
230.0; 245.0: 53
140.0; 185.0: 72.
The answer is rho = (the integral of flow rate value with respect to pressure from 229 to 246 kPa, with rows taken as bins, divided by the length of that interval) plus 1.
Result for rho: 161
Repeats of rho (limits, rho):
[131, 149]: 183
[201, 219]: 162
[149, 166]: 169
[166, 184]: 178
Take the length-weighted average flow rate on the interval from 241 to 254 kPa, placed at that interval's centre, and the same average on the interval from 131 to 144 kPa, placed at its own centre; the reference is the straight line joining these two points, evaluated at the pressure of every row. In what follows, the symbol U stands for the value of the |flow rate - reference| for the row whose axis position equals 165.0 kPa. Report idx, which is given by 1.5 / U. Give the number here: 0.14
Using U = 10.7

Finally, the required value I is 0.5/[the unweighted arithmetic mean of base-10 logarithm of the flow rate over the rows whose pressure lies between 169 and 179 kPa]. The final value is 0.223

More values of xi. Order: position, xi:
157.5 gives 162.9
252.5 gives 159.6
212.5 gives 153.8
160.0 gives 166.4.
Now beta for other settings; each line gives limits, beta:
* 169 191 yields 175.0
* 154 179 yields 175.0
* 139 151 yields 140.0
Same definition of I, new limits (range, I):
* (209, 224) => 0.225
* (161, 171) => 0.224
